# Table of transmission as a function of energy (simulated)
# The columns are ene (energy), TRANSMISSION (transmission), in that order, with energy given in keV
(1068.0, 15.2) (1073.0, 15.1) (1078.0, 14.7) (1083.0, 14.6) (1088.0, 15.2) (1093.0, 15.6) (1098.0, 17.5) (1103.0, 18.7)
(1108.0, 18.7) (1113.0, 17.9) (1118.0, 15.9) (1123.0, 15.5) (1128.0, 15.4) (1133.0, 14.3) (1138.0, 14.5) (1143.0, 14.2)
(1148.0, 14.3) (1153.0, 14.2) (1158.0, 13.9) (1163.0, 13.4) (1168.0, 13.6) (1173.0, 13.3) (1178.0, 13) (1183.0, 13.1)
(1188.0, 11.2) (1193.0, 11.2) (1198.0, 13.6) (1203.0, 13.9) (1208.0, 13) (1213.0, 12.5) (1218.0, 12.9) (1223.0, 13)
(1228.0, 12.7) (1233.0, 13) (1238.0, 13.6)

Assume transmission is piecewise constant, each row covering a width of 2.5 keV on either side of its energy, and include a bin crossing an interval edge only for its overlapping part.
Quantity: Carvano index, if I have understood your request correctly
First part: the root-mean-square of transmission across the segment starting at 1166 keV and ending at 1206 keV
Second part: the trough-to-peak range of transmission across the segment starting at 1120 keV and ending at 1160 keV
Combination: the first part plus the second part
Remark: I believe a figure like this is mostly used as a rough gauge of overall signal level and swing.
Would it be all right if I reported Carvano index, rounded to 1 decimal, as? 14.5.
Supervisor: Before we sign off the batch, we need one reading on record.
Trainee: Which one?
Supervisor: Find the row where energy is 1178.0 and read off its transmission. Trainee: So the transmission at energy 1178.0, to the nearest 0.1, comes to 13.0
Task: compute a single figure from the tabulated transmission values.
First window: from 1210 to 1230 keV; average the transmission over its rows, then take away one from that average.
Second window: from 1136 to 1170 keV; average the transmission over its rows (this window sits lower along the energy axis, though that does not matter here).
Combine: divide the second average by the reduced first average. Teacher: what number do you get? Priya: 1.19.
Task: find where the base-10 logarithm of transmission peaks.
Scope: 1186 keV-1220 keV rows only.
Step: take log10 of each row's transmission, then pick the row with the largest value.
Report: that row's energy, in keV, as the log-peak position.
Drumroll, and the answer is 1203.0 keV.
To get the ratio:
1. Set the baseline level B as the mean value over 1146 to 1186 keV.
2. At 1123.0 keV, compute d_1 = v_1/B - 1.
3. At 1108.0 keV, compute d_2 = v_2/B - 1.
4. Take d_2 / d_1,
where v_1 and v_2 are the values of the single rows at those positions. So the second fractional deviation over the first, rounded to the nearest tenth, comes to 2.7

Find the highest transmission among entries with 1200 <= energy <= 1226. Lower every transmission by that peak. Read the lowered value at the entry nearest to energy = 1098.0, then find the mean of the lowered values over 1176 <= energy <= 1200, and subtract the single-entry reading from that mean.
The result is -5.1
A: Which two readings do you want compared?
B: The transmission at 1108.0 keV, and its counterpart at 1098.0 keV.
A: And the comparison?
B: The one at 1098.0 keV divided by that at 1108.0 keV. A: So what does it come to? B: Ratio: 0.94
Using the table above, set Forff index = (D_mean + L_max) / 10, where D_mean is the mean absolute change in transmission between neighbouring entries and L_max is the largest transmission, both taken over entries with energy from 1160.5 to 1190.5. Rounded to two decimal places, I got 1.42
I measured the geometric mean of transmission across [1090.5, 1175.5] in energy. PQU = 15.3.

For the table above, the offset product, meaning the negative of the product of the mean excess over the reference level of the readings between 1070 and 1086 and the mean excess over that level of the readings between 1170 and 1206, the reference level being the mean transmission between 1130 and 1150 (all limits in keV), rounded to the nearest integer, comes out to 1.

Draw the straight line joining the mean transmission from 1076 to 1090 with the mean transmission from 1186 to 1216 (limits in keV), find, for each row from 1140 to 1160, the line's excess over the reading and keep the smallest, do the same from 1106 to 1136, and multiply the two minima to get 3.1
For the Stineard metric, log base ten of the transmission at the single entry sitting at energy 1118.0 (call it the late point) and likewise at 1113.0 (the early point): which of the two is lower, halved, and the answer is 0.601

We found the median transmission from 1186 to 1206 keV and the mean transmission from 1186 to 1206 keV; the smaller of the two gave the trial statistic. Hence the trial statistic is 12.4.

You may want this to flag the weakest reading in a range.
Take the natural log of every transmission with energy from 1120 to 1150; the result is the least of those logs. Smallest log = 2.65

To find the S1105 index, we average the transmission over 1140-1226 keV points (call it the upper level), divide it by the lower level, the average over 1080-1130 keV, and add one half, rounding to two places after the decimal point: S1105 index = 1.30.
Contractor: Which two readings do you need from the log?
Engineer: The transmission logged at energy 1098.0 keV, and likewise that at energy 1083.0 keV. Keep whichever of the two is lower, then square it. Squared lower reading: 213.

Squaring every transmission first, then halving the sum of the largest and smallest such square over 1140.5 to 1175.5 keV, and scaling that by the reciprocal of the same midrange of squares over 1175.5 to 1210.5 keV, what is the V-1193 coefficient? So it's 1.20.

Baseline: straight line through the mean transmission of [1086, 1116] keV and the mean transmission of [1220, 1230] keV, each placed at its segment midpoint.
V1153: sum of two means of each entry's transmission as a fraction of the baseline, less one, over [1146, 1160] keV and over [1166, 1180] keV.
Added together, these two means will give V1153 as -0.18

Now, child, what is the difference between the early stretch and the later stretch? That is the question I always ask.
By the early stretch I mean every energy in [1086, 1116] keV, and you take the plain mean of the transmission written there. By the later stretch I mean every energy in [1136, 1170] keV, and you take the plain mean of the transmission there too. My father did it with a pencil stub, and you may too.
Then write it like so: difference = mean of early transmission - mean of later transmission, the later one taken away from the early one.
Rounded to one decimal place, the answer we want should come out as 3.3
